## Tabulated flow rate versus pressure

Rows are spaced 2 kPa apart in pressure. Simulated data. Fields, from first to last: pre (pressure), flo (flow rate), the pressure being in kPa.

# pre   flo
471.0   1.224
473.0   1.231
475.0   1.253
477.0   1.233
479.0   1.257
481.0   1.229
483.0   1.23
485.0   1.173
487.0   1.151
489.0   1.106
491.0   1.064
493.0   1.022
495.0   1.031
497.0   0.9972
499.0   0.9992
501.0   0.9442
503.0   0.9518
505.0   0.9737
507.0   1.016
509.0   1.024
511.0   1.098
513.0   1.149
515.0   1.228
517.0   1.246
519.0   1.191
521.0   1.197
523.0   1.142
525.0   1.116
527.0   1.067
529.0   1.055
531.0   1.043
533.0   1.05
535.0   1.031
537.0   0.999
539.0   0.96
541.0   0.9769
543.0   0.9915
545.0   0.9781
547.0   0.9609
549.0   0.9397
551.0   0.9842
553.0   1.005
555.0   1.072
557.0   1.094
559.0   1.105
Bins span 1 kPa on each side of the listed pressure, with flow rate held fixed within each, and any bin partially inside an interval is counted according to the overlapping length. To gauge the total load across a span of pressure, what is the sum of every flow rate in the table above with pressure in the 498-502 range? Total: 2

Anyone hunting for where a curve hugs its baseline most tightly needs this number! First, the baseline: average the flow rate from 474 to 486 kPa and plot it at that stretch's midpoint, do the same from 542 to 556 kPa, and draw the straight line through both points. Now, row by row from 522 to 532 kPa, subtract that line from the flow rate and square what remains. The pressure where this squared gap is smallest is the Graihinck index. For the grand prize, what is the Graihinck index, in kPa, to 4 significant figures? 527.0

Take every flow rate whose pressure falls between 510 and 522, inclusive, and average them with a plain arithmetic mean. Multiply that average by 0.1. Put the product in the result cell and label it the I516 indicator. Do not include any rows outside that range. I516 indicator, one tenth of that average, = 0.118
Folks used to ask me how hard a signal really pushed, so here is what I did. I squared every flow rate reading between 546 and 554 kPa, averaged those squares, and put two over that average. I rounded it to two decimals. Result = 2.11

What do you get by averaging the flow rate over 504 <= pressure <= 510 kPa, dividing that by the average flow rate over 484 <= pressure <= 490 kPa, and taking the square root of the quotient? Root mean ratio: 0.94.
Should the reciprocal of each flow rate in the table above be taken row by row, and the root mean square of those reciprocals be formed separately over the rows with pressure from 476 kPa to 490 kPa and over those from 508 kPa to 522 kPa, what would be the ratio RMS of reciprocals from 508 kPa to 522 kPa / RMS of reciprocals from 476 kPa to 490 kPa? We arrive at 1.03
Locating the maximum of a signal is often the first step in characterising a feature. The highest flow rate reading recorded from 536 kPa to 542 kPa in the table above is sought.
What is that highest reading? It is 0.999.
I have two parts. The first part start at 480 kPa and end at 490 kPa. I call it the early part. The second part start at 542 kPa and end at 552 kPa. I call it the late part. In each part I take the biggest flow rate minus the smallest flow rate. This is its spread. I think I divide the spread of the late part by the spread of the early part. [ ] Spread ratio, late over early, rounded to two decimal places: 0.42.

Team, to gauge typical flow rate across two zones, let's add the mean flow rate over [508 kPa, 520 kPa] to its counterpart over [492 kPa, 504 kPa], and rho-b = 2.15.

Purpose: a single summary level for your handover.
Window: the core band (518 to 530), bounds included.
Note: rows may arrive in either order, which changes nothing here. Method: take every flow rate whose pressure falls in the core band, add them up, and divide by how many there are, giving 1.13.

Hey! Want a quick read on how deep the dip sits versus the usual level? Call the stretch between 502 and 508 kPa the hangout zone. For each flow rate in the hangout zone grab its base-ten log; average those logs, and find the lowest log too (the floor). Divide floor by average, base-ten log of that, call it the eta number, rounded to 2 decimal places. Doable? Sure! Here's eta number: 0.39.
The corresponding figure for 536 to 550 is 0.34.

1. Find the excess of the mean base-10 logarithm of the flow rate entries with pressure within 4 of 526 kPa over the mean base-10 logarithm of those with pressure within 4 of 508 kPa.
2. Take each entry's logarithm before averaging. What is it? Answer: 0.028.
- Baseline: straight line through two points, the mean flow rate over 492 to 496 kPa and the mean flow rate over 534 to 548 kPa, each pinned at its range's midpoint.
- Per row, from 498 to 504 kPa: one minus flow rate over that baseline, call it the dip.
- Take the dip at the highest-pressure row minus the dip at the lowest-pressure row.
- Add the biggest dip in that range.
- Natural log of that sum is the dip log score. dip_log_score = -2.1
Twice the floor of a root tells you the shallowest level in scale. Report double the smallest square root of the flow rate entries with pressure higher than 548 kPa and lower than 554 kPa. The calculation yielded 1.94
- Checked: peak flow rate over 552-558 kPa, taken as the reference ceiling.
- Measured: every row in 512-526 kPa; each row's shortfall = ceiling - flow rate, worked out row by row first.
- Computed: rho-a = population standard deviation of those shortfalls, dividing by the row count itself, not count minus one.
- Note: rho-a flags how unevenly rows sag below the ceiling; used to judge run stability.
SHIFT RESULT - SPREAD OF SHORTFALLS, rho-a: 0.044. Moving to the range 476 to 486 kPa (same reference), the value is 0.028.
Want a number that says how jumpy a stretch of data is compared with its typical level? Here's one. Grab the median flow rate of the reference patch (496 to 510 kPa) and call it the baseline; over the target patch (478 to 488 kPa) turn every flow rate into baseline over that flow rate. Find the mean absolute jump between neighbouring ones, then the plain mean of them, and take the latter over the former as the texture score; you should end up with 44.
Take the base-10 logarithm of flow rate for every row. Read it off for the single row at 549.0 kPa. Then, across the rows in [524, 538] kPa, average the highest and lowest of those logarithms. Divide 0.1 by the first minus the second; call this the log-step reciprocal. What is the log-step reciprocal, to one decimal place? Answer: -2.0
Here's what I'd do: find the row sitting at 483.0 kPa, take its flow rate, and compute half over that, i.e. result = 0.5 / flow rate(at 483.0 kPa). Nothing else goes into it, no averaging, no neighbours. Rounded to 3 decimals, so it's 0.407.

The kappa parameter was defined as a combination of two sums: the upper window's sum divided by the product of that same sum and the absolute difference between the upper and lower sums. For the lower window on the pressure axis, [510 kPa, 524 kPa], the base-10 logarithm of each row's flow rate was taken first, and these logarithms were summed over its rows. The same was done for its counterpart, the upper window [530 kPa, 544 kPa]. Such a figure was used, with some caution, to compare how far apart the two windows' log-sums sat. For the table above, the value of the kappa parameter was 2.1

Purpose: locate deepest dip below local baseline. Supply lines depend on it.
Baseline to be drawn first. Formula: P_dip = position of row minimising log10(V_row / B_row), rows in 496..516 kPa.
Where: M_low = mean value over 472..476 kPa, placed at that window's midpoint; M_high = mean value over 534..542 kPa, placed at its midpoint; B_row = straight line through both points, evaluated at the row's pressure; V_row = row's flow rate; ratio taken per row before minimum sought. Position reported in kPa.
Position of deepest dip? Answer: 501.0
